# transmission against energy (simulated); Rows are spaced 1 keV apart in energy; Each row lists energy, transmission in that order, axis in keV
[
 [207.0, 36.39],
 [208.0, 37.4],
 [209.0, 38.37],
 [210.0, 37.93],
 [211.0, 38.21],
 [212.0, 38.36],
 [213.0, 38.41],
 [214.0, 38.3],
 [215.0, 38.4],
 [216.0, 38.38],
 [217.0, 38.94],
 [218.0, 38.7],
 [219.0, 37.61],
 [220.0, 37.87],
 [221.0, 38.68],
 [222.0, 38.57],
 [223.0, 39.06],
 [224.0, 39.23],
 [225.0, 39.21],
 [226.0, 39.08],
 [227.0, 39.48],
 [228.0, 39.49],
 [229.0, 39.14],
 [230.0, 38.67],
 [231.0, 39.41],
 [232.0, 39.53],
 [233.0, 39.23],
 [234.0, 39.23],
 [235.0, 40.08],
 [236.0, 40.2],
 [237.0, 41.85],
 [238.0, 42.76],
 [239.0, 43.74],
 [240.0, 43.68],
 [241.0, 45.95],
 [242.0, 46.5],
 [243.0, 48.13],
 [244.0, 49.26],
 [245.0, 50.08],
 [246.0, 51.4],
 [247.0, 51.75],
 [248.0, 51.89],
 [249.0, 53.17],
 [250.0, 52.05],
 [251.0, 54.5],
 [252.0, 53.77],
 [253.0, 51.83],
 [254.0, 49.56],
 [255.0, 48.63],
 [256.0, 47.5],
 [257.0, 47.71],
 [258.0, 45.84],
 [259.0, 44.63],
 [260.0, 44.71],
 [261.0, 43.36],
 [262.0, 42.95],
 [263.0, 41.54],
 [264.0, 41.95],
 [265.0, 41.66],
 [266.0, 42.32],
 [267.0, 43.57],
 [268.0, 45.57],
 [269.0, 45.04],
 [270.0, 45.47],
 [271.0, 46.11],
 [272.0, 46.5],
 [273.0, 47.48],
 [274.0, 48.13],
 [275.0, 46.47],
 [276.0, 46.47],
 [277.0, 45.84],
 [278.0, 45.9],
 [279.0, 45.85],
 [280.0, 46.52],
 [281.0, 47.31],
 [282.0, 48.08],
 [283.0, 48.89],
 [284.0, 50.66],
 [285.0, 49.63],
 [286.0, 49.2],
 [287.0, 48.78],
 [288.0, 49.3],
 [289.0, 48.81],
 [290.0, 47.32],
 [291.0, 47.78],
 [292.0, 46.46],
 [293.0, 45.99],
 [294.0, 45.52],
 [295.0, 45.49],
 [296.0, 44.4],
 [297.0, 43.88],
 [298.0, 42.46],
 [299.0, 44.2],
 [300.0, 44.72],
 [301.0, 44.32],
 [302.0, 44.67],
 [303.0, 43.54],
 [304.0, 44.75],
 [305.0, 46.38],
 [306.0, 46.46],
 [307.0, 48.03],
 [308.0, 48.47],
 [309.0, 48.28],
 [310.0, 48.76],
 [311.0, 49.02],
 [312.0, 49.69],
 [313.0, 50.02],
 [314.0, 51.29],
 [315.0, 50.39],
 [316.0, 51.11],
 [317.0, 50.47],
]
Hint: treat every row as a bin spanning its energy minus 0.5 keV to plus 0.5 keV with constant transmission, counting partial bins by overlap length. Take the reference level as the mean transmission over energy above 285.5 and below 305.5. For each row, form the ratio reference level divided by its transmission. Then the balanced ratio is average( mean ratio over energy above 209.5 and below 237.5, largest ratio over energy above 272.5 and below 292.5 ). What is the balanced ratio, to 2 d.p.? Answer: 1.09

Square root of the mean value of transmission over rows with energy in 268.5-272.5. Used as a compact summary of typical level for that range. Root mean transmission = 6.8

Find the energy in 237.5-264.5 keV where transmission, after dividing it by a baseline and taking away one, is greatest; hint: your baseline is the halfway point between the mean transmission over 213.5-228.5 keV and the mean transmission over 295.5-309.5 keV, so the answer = 251.0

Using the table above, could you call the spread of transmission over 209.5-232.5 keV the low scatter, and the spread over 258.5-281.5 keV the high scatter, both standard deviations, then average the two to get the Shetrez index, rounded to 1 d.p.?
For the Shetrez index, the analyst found 1.2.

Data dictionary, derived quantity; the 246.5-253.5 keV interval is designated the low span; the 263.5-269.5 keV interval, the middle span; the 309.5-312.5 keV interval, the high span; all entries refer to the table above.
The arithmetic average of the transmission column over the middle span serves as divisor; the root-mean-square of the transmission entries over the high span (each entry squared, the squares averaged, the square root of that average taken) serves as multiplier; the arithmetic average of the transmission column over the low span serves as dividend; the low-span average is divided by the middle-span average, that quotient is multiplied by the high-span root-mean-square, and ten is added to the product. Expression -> 70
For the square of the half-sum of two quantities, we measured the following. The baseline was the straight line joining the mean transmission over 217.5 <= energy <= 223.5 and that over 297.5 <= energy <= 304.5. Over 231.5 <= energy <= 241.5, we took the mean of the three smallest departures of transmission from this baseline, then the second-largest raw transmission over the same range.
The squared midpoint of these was 479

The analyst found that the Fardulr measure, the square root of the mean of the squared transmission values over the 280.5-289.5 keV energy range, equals 49.0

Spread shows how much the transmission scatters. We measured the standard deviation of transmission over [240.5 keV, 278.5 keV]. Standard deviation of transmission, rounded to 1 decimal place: 3.5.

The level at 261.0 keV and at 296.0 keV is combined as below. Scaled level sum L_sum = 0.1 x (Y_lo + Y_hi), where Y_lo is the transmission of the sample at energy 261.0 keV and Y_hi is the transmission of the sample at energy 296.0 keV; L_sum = 8.8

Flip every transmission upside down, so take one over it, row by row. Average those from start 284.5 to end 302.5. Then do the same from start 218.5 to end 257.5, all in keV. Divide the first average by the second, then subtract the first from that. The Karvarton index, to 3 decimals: 0.924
